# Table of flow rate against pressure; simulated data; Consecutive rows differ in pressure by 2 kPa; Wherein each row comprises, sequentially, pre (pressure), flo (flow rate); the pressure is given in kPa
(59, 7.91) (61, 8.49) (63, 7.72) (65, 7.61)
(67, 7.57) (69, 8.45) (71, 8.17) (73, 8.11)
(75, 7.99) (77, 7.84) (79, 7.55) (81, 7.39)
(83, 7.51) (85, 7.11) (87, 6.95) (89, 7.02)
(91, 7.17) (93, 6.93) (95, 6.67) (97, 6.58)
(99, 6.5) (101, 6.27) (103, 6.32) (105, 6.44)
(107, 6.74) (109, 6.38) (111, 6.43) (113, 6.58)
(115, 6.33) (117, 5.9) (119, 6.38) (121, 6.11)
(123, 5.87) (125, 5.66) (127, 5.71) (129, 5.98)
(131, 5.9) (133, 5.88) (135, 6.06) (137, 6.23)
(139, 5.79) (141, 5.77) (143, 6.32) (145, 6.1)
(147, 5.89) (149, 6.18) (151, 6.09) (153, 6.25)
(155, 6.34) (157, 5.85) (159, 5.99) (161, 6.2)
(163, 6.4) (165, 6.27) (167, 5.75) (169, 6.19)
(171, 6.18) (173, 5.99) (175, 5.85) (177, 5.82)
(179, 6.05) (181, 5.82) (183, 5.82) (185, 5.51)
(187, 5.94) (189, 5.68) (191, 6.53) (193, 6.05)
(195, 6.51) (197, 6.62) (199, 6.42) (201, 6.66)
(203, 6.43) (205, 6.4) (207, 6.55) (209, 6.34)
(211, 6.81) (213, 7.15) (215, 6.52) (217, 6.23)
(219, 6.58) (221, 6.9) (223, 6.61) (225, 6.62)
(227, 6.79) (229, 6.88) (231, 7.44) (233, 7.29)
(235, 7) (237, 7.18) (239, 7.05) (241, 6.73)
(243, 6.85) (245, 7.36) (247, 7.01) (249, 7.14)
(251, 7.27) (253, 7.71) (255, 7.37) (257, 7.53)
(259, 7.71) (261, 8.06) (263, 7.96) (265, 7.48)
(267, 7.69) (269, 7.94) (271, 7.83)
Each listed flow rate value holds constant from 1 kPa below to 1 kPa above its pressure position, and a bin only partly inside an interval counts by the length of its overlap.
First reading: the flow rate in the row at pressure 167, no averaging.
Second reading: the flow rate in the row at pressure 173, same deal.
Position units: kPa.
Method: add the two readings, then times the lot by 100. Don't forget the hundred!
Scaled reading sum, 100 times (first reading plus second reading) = 1174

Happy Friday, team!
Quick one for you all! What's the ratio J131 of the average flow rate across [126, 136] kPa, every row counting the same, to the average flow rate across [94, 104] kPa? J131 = 0.91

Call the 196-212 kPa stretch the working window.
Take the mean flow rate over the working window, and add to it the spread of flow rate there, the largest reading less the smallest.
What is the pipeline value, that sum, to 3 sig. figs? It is 7.00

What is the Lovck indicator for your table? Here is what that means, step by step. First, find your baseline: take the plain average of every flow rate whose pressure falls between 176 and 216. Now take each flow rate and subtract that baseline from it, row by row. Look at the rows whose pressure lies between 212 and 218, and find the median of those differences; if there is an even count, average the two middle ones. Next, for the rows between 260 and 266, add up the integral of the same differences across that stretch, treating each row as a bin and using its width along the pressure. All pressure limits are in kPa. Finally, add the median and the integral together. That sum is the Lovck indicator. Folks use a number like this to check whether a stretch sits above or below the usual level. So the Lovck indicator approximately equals 10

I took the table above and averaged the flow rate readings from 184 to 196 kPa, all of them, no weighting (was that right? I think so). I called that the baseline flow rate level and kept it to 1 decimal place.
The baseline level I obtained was 6.0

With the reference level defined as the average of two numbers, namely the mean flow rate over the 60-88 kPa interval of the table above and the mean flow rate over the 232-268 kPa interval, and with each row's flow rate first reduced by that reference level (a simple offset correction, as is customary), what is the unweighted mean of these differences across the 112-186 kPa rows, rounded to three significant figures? -1.52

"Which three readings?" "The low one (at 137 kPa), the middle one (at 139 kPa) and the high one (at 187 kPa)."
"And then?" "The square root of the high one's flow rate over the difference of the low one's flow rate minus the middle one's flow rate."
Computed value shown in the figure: 3.7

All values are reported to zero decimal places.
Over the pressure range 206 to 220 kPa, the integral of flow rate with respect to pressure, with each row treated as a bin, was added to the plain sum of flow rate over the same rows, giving 139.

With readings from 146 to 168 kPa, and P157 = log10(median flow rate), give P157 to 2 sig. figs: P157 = 0.79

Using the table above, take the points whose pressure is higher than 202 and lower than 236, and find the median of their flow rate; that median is 6.6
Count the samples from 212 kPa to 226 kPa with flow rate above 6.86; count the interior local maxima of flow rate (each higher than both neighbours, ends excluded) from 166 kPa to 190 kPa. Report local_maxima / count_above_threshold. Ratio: 1.5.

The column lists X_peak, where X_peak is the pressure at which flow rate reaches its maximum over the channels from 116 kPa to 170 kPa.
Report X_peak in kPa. 163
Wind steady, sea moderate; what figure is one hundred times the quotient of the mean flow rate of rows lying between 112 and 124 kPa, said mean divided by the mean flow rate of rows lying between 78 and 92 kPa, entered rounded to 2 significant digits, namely 86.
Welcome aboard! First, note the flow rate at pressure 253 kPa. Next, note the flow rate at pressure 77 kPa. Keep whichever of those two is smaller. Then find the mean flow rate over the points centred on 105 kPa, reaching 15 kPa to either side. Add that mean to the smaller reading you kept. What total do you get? 14.2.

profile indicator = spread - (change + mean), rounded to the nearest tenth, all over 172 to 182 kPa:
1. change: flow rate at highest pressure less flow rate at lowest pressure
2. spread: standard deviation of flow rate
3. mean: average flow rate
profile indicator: -5.6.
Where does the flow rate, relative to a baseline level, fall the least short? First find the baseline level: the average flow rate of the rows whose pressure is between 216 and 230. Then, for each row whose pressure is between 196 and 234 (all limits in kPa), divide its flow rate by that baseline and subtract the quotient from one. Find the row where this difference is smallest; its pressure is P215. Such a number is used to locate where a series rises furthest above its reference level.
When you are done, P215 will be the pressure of 231 kPa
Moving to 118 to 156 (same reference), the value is 119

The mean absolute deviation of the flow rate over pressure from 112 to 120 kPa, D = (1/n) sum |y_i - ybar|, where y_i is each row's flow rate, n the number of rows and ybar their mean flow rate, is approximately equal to 0.20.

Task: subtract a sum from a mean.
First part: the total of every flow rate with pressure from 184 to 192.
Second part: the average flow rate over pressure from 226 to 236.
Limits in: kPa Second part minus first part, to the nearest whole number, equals -17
